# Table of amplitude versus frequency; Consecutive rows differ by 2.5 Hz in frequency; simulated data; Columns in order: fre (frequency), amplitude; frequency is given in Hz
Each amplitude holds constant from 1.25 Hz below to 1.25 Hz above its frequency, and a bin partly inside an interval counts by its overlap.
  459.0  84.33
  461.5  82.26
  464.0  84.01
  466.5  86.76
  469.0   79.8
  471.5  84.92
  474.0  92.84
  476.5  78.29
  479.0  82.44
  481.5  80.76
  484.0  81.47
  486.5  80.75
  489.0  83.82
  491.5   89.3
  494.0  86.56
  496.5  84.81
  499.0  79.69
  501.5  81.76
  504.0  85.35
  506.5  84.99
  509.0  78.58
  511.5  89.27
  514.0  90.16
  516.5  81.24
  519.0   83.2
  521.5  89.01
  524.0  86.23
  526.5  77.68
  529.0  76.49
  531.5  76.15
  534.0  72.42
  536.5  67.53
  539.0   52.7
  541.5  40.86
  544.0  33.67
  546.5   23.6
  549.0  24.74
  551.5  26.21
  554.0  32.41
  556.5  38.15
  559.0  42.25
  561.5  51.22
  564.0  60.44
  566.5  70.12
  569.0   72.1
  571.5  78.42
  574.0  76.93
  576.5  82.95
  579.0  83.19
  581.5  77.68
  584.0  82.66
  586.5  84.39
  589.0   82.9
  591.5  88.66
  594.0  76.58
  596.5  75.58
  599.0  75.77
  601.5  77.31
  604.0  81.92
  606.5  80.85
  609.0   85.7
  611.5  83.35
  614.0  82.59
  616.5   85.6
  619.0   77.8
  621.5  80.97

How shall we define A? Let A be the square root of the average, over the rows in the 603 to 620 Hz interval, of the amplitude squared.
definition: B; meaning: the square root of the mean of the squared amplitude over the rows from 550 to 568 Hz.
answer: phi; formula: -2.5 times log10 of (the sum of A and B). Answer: -5.29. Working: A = 82.6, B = 48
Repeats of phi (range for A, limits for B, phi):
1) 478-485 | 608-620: -5.54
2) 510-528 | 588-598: -5.55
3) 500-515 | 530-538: -5.49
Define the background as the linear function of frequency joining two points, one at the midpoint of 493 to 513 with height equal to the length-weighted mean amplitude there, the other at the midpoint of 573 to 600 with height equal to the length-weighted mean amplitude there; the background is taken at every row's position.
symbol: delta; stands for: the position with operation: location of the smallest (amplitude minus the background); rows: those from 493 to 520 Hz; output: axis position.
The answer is 509.0 Hz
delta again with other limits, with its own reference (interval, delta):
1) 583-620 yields 596.5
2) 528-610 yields 546.5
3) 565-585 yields 566.5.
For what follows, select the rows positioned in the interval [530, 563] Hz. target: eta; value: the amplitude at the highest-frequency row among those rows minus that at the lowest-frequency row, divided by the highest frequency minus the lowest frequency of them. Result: -0.8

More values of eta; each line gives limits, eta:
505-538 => -0.6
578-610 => 0.1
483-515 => 0.3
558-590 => 1.4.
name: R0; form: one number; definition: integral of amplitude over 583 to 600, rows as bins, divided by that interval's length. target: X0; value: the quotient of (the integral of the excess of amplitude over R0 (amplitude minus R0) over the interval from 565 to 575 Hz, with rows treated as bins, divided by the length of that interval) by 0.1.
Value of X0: -70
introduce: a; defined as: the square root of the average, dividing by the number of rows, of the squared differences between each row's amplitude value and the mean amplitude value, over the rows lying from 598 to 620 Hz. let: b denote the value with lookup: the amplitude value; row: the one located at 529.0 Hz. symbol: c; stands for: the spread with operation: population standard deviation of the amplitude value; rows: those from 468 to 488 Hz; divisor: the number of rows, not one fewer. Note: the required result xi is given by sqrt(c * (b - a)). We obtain 18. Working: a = 3.4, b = 76.49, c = 4.3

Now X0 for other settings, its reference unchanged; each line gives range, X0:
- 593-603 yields -45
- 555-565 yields -337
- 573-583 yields -7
